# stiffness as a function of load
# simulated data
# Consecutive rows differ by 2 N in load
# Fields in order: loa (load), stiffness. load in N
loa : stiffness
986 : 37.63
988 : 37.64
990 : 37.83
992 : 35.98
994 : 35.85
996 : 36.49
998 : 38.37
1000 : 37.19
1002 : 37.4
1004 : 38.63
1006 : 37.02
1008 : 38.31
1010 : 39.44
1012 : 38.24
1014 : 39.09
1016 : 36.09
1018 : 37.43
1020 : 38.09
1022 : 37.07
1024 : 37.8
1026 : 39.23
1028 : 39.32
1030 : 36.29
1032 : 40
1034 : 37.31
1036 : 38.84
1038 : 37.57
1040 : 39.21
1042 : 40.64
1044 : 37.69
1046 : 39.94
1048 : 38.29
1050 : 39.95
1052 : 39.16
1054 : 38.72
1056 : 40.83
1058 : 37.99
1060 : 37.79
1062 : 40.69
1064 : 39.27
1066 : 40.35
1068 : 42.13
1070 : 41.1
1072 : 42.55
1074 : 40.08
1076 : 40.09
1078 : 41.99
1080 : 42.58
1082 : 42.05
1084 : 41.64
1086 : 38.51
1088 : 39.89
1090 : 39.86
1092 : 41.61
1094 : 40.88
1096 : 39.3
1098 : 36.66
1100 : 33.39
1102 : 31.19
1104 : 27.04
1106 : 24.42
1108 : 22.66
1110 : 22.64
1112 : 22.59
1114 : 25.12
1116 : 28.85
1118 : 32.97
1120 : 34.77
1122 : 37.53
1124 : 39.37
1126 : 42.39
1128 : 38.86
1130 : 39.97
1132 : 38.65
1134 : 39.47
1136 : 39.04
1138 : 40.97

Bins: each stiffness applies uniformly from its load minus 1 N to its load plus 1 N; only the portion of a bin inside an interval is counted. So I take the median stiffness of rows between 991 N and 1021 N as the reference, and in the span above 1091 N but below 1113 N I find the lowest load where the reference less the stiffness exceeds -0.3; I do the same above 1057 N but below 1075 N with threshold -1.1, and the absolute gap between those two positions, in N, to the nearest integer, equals 40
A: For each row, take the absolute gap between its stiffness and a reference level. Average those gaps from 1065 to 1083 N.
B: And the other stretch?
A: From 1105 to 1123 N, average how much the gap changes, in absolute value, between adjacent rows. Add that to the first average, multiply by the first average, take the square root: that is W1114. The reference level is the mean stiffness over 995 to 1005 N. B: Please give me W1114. 4.8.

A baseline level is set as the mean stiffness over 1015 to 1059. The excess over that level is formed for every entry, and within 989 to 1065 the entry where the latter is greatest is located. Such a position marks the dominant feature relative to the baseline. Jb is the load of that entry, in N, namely 1056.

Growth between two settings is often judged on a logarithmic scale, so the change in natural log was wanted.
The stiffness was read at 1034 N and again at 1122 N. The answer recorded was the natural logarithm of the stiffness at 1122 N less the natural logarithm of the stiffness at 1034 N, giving 0.01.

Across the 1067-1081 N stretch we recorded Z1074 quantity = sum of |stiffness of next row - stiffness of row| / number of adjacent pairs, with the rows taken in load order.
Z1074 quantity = 1.24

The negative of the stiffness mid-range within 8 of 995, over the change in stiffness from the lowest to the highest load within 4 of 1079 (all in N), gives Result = -19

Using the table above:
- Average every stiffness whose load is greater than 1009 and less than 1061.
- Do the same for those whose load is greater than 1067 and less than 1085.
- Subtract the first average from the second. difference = 3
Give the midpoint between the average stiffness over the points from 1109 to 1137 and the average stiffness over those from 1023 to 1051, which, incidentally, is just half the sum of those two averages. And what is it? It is 36.6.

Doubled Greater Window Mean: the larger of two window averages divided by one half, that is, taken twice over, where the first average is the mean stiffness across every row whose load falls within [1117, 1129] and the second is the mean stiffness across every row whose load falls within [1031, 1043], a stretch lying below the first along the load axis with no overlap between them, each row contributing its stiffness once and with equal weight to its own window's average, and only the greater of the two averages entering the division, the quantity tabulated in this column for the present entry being 77.9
